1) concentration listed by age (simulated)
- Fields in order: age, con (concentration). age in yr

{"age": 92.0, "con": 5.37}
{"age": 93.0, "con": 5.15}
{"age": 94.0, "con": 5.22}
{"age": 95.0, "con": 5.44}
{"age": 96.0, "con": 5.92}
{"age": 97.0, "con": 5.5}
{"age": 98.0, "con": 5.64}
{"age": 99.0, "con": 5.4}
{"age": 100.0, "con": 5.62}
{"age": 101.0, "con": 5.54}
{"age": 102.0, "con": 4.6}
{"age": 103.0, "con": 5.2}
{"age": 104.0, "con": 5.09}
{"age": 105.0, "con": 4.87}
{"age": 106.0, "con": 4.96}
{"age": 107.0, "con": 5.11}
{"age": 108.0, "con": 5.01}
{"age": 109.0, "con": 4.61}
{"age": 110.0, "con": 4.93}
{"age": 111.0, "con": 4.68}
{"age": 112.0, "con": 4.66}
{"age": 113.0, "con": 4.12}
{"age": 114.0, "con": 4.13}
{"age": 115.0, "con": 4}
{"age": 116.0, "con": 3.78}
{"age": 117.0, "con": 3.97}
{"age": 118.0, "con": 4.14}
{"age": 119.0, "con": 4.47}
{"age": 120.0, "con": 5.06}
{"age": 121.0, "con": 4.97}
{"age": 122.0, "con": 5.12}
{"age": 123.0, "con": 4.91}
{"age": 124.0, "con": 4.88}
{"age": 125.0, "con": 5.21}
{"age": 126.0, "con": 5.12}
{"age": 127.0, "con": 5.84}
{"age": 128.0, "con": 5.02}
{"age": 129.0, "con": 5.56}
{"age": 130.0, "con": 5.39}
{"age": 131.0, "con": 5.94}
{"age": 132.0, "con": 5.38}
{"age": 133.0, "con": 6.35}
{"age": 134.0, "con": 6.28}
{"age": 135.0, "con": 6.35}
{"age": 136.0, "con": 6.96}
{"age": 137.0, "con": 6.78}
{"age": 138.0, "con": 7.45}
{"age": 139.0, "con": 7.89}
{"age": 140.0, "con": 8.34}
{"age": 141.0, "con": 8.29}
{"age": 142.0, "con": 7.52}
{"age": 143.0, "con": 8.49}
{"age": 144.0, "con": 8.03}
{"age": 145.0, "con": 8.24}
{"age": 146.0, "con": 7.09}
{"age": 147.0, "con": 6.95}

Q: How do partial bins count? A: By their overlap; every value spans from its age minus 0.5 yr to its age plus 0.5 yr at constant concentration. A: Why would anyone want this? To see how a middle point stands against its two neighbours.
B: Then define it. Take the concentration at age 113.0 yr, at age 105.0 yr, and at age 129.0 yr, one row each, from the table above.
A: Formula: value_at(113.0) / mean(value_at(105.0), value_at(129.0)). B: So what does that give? 0.79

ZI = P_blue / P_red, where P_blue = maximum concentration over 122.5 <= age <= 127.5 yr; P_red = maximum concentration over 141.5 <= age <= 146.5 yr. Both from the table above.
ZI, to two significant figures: 0.69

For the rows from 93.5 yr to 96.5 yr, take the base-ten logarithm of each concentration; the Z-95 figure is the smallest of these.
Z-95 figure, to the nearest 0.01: 0.72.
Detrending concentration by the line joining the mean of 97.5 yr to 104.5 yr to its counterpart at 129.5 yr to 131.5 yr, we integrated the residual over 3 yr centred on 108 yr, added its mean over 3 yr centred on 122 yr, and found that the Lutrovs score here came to -2.0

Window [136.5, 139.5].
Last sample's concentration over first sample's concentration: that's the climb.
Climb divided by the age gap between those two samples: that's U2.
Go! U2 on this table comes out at 0.6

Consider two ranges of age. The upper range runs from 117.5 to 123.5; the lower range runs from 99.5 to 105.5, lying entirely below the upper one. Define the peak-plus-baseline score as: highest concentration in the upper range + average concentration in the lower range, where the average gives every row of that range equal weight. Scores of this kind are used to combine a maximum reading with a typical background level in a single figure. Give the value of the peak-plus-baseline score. 10.3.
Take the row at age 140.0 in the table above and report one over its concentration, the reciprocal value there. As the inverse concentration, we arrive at 0.12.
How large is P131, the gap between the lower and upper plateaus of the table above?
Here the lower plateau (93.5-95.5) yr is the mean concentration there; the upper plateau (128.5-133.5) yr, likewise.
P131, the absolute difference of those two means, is 0.4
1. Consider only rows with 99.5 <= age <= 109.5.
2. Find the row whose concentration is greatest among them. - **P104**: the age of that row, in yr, 100.0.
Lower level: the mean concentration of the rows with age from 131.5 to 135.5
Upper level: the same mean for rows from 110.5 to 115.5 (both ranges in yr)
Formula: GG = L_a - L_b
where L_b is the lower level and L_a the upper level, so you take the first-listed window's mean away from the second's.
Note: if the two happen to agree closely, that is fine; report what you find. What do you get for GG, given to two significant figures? -1.8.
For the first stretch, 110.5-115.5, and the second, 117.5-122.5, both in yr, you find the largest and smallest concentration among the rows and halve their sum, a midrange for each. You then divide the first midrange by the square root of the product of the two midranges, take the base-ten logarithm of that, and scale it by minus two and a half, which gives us 0.04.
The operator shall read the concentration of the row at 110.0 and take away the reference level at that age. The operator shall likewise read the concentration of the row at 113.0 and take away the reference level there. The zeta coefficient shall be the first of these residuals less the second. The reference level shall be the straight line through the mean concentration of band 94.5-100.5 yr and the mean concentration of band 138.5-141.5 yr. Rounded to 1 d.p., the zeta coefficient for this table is 1.0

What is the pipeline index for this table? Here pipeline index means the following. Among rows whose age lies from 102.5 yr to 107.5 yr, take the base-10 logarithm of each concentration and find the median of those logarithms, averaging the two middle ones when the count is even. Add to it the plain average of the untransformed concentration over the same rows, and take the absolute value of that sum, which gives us 5.8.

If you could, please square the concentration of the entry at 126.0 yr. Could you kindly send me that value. 26.2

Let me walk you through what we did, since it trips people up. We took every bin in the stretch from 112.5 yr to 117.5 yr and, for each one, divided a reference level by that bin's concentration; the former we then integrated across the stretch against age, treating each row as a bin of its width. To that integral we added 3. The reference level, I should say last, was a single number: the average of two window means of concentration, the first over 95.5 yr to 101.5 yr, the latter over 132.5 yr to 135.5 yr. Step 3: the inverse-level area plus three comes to 10.5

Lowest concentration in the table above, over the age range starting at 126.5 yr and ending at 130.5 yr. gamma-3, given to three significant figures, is 5.02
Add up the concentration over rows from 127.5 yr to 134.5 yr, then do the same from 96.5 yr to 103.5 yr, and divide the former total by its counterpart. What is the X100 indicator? 1.1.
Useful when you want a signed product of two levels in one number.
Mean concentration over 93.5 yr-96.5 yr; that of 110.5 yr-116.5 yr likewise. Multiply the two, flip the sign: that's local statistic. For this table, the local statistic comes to -23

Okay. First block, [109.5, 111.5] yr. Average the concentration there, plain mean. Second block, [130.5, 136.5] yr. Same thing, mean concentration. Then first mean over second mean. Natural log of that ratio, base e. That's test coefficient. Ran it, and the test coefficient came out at -0.26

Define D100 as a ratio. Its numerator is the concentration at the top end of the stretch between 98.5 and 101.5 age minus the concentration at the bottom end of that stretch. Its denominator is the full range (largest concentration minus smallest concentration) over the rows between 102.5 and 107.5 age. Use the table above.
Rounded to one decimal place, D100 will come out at 0.4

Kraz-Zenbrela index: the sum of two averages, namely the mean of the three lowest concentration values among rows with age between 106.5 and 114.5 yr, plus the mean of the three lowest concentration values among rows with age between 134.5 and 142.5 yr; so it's 11.0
